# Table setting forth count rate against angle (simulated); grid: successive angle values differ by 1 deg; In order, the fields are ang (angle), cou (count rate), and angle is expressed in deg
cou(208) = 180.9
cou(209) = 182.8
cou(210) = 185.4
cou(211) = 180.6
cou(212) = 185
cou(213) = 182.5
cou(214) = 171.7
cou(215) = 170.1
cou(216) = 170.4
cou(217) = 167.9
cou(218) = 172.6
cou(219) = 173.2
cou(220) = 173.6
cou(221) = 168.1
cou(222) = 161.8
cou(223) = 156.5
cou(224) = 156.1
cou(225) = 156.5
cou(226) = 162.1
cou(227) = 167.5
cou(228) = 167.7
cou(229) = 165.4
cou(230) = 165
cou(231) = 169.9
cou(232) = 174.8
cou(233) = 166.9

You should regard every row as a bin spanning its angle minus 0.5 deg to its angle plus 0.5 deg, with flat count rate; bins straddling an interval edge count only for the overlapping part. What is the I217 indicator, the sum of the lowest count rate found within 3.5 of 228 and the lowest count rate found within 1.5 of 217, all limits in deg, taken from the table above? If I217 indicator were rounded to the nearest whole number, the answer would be 324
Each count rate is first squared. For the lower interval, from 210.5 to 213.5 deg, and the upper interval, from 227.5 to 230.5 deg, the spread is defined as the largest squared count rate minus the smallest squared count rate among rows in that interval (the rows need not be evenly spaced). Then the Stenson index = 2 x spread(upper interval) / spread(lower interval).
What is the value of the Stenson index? 1.1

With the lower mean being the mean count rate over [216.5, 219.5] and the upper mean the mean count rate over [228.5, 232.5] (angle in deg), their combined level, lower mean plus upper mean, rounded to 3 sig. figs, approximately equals 340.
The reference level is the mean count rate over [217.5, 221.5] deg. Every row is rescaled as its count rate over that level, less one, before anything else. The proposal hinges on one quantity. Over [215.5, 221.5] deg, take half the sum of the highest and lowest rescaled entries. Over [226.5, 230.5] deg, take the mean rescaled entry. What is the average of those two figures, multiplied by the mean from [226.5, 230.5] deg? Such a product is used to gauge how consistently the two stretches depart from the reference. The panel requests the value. 0.0006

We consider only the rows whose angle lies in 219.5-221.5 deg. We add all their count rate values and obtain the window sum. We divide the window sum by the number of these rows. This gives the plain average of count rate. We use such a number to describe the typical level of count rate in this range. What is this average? 171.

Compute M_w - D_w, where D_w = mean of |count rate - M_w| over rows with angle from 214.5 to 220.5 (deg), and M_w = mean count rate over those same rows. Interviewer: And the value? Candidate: 169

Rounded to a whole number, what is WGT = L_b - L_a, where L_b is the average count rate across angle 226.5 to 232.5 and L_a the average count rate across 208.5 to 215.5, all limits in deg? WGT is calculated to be -11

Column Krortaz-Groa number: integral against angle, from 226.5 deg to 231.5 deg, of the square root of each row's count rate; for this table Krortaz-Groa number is 64.6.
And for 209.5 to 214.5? 67.3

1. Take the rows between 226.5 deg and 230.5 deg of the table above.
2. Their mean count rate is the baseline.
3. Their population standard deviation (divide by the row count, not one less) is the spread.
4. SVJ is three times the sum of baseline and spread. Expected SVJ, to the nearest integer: 503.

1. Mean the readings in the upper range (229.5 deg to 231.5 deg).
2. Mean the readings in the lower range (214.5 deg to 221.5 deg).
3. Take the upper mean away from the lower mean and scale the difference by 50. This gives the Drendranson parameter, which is 170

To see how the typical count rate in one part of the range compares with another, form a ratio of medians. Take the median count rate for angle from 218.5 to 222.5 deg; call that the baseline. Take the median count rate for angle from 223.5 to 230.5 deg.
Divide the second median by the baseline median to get 0.97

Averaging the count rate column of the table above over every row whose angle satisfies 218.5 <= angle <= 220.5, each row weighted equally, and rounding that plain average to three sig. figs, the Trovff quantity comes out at 173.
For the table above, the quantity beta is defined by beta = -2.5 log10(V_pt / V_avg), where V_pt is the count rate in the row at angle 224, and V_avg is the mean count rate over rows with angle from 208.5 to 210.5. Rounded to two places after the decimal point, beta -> 0.18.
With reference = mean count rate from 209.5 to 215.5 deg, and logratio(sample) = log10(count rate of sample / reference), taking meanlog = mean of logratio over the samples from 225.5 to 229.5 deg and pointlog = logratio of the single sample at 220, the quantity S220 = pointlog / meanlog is 0.40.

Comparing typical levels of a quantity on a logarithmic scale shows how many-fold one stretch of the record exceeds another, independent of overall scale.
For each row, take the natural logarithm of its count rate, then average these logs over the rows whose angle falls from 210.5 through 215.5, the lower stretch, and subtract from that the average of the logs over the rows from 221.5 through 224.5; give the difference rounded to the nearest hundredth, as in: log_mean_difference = 0.12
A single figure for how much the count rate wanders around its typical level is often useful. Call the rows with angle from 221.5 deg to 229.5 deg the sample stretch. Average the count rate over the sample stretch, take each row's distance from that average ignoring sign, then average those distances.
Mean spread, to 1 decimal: 4.0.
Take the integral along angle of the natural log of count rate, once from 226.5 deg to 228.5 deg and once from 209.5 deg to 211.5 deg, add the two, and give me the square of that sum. 427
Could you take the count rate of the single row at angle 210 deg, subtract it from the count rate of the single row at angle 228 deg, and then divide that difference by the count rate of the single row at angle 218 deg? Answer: -0.103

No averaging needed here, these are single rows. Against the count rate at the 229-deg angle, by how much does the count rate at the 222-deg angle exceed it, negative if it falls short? -4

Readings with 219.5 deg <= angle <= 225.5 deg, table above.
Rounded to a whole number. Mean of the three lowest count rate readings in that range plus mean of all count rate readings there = 318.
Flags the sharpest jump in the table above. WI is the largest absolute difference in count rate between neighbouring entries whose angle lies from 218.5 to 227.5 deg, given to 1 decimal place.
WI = 6.3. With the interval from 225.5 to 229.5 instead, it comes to 5.4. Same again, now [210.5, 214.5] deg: 10.8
